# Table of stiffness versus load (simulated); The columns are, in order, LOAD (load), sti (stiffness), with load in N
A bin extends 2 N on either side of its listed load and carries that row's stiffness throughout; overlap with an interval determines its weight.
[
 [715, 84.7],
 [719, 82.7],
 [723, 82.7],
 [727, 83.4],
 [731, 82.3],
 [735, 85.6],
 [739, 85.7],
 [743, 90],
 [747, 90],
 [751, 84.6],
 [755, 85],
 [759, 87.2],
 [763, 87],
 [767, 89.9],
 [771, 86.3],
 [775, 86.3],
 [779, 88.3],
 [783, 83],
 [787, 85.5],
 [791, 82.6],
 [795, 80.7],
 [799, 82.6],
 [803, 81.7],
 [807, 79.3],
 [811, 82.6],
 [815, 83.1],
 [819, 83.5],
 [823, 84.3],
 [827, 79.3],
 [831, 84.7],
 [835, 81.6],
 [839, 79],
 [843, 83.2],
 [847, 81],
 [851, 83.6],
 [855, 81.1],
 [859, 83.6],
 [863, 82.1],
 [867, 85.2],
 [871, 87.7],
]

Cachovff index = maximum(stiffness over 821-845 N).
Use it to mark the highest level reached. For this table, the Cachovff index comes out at 84.7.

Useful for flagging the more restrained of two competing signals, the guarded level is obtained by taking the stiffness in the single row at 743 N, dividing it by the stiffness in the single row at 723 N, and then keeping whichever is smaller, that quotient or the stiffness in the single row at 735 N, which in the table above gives 1.09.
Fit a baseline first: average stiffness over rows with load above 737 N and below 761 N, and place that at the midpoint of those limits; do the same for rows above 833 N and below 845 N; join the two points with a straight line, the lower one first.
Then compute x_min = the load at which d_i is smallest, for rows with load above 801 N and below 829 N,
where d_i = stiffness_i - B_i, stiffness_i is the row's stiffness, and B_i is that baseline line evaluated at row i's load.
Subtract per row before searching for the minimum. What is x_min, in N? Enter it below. 807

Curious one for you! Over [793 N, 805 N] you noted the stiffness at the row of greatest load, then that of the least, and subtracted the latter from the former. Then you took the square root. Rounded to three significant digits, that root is 1.00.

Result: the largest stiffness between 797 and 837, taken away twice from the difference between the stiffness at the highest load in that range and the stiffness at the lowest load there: -170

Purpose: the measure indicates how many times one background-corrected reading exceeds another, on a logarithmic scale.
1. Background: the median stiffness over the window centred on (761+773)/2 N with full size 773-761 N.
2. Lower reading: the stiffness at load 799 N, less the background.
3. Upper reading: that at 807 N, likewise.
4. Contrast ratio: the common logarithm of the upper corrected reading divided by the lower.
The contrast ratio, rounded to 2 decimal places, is 0.24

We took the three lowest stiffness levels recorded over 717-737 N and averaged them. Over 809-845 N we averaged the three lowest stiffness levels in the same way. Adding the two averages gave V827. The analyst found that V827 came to 162.5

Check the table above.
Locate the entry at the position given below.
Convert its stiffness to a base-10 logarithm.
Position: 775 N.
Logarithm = 1.94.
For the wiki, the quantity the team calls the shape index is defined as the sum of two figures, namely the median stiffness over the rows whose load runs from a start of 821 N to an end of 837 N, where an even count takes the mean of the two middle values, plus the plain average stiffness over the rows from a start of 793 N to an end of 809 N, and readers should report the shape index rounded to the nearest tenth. 164.0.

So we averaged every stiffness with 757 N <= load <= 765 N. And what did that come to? 87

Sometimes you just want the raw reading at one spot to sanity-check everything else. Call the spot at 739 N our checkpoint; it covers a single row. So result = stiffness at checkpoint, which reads 85.7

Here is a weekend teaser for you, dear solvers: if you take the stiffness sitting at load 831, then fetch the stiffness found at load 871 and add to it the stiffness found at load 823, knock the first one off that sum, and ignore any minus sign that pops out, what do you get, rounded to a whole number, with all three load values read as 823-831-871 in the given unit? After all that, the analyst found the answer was 87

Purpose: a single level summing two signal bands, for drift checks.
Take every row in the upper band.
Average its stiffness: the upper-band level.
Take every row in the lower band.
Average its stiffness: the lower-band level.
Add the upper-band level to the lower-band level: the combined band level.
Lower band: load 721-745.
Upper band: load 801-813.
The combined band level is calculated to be 166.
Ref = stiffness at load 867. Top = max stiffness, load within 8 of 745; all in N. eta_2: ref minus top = -4.8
